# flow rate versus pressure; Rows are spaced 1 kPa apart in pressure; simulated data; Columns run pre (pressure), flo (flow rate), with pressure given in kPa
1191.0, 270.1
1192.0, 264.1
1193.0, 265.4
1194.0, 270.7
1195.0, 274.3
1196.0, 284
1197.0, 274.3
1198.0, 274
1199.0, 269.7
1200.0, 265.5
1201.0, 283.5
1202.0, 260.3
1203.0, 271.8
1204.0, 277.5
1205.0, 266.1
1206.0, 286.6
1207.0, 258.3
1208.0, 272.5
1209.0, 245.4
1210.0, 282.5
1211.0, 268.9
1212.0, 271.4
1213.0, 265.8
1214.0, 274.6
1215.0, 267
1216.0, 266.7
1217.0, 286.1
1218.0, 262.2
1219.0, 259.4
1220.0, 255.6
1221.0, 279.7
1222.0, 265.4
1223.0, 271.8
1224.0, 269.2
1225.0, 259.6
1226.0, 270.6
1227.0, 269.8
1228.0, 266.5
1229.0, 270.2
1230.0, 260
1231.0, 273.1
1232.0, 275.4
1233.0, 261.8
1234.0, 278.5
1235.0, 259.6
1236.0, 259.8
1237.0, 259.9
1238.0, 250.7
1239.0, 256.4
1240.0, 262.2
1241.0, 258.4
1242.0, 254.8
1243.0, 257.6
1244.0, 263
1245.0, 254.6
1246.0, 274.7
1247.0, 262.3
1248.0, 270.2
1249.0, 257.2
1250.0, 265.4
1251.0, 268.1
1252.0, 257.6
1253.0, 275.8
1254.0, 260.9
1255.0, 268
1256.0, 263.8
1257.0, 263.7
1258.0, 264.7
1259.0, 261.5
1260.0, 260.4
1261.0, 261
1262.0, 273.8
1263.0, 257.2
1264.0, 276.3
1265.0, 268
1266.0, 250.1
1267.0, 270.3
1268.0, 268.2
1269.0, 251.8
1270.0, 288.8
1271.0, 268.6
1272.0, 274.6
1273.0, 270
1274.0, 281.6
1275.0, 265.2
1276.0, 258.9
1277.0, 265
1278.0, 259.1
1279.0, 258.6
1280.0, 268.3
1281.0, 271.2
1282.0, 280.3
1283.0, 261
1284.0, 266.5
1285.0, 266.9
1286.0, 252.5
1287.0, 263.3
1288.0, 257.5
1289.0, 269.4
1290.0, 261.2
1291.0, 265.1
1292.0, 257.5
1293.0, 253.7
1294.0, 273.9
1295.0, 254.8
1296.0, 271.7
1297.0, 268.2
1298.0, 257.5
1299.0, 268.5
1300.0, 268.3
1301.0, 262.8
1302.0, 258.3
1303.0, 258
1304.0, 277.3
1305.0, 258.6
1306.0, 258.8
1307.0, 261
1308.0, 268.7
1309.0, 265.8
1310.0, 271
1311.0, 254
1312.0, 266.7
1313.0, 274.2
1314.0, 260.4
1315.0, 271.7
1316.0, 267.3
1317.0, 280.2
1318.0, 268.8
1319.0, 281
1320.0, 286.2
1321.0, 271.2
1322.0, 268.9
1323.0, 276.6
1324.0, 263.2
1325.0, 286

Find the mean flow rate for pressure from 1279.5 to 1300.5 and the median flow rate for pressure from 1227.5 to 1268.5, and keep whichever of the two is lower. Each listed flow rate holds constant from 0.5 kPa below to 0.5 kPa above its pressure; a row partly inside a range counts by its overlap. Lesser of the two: 262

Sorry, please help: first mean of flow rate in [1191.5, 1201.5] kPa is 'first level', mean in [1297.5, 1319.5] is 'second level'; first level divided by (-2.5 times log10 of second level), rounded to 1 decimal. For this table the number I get -44.9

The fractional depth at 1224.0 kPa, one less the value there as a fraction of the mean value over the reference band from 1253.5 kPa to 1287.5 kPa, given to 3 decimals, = -0.012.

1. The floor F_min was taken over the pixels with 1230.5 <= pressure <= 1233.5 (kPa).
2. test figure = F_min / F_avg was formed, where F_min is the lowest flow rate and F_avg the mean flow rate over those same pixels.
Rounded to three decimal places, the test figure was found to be 0.969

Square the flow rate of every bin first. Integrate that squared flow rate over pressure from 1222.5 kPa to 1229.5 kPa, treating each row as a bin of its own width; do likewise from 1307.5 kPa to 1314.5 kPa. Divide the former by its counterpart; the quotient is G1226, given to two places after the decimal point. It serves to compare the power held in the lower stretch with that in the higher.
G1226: 1.02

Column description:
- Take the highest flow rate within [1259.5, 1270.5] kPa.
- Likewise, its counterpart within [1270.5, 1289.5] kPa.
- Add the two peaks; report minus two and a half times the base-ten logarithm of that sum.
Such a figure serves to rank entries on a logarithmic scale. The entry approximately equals -6.89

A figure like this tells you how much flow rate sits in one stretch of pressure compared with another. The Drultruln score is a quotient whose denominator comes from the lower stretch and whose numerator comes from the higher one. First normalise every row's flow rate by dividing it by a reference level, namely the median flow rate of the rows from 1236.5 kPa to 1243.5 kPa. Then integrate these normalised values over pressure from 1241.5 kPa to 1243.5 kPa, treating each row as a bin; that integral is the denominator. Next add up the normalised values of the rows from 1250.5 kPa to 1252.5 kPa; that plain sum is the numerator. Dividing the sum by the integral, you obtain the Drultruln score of 1.03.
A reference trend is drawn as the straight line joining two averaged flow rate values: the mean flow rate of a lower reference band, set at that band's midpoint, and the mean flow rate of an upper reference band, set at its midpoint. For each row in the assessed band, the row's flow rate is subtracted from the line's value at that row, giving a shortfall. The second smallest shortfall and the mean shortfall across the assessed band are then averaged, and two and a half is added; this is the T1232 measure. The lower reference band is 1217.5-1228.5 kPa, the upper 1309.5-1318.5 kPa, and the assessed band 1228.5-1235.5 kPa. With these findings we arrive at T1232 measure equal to -2.9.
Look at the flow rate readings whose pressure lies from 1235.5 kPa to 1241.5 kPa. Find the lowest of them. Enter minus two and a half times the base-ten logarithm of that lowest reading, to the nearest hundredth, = -6.00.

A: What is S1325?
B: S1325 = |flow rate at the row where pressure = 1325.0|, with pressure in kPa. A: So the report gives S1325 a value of 286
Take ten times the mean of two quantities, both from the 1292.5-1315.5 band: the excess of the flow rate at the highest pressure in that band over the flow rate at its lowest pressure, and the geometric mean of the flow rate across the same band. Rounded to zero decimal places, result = 1412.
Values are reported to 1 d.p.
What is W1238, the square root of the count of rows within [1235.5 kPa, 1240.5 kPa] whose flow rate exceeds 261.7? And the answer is 1.0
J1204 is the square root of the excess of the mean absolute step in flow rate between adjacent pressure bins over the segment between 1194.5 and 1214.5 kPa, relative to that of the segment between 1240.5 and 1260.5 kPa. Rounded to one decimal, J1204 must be 2.4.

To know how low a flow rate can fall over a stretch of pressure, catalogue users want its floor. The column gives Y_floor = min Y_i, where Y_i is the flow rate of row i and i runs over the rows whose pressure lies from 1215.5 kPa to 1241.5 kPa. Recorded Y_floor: 250.7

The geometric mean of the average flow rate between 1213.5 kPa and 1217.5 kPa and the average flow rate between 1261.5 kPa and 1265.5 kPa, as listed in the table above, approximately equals 271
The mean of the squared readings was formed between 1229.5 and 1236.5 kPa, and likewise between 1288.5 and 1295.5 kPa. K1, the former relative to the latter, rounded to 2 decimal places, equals 1.04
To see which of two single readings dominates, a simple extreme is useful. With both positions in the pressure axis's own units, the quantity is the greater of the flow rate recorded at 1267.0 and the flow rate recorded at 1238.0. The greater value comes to 270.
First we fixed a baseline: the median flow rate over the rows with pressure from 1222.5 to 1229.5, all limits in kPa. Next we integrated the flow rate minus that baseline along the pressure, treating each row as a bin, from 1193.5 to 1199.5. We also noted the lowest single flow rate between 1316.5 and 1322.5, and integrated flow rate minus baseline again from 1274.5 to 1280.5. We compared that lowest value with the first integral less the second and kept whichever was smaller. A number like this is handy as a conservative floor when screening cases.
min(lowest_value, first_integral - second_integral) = 72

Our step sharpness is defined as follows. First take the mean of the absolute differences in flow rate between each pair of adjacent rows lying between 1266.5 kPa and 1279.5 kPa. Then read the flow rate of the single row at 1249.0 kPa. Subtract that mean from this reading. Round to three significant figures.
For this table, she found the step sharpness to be 246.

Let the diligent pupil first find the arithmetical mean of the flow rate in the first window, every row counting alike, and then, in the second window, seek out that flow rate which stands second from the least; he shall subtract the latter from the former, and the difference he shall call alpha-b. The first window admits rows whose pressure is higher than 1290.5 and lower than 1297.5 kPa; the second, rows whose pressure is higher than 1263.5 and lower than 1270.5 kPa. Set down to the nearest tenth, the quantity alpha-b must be 11.8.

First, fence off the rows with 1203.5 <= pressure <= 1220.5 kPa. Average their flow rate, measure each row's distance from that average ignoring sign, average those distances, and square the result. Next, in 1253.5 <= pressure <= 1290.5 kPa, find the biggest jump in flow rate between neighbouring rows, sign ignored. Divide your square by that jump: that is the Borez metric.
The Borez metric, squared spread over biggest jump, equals 1.9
